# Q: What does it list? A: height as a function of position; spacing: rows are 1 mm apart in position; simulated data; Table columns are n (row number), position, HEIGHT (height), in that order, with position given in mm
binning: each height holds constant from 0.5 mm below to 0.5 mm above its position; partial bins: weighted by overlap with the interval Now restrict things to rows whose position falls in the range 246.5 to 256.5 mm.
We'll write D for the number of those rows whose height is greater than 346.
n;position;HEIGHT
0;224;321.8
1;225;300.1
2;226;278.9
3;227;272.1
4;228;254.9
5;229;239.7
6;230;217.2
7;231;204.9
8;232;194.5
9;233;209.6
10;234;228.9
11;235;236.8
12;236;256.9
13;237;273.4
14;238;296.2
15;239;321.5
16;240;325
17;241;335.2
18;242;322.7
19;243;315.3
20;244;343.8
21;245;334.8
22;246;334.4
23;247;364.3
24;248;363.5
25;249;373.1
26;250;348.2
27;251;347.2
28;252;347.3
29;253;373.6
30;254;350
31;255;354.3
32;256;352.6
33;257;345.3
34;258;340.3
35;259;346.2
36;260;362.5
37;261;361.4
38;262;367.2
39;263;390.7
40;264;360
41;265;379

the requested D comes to 10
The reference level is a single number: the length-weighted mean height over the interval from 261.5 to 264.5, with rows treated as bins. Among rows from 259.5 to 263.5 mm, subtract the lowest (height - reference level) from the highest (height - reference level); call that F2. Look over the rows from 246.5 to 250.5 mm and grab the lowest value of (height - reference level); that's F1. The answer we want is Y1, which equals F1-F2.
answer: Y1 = -54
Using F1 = -24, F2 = 29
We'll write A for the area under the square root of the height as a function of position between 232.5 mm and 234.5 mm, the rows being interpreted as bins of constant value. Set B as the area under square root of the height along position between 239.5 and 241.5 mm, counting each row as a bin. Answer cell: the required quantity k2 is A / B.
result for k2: 0.81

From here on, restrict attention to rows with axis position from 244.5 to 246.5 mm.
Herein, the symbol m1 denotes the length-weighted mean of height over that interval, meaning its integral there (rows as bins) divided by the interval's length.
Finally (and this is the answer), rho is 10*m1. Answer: 3346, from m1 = 335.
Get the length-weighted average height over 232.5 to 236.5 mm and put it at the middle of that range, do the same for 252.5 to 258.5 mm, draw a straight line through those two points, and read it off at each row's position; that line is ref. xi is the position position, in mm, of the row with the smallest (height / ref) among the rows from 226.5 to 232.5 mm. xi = 232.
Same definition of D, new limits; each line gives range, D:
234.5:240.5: 0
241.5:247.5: 1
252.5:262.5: 8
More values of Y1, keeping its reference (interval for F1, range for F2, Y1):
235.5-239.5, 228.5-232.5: -161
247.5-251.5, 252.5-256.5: -49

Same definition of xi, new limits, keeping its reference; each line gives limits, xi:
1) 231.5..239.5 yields 232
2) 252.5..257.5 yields 257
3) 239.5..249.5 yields 246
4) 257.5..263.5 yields 258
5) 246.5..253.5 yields 252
